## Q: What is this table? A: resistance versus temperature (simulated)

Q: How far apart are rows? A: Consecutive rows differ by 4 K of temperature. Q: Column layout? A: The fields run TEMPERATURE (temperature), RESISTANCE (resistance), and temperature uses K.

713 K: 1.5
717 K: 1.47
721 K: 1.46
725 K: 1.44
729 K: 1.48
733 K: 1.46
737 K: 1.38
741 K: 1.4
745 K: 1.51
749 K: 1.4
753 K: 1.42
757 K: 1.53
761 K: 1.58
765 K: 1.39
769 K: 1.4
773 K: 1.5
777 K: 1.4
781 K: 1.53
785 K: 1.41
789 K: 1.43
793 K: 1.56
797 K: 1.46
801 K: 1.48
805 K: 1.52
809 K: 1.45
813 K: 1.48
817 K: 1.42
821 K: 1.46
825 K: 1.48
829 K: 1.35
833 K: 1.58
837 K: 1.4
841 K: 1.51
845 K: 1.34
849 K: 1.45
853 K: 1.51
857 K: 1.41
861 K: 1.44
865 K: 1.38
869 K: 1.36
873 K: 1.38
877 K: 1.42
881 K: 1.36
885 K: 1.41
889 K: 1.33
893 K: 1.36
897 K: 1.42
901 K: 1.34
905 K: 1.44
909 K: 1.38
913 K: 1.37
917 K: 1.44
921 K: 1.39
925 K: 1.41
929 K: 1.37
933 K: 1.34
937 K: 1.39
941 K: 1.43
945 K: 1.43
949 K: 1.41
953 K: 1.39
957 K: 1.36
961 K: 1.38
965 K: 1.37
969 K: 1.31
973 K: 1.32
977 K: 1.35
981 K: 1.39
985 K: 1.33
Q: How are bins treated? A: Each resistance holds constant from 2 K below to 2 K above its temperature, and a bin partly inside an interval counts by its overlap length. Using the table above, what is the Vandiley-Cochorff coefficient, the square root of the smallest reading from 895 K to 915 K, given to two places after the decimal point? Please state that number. 1.16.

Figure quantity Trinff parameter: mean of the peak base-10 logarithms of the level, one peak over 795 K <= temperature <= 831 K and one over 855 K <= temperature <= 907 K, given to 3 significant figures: 0.170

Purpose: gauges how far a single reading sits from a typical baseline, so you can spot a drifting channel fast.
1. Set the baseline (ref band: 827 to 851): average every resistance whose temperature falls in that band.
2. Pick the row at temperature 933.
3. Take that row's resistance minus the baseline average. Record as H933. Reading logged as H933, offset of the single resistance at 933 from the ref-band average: -0.10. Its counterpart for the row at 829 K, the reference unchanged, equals -0.09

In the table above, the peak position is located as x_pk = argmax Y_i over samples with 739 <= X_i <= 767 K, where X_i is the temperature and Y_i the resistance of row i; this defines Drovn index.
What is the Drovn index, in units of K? 761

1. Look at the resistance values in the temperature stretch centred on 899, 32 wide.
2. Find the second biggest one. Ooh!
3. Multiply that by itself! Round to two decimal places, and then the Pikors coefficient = 2.02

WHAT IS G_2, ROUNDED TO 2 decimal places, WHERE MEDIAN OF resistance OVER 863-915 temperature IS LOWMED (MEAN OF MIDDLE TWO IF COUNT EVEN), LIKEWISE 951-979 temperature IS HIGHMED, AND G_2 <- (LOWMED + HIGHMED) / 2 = 1.37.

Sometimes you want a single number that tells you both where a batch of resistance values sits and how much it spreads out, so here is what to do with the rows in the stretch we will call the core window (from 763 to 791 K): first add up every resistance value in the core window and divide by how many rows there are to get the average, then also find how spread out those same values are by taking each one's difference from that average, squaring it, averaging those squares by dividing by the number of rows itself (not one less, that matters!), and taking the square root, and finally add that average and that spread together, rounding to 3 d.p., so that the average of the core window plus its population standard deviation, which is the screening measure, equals 1.488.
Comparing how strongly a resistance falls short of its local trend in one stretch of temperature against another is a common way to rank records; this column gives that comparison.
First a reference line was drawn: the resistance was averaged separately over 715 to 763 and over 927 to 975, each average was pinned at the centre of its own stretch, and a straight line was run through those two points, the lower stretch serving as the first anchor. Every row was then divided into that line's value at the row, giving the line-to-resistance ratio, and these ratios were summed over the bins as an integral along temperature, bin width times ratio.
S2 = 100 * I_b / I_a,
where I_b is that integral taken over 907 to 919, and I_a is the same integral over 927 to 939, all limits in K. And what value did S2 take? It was 98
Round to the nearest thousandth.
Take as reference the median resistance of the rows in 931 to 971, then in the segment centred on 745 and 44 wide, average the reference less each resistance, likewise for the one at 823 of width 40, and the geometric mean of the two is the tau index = 0.074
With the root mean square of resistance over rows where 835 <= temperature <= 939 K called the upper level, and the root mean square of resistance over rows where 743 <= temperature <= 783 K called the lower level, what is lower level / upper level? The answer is 1.05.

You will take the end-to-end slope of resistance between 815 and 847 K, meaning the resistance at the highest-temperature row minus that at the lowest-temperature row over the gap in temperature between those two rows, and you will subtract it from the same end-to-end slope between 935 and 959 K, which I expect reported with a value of 0.001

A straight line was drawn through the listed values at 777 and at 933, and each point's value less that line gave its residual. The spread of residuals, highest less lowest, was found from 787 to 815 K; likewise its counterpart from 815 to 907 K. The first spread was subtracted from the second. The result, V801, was 0.10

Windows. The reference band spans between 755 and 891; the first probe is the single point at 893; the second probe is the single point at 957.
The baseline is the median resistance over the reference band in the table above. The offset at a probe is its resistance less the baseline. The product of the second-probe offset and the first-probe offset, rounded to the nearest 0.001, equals 0.006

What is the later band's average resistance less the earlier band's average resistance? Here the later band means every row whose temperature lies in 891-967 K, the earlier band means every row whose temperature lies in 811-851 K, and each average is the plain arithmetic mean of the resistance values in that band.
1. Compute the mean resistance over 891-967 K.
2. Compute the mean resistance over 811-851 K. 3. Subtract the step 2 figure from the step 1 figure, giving -0.06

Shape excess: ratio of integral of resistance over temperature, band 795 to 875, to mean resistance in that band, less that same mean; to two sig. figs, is 79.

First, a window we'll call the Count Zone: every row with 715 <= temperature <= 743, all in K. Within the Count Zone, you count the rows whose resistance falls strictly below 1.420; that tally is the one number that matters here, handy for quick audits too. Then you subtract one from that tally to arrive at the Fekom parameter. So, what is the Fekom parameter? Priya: 1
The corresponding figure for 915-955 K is 6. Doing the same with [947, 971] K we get 5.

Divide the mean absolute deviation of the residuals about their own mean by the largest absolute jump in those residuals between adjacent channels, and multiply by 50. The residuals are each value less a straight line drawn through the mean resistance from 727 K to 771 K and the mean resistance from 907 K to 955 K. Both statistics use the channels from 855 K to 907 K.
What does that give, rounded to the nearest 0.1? 15.8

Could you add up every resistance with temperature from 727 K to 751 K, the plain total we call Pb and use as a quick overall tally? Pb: 8.6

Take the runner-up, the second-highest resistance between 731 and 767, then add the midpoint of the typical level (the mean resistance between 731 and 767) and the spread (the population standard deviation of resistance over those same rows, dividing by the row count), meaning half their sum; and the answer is 2.29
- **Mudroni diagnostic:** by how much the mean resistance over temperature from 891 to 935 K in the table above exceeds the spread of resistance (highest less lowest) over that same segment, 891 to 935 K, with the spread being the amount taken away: 1.29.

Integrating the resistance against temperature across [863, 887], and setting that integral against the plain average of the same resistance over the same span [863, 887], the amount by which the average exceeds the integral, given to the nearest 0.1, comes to -31.9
